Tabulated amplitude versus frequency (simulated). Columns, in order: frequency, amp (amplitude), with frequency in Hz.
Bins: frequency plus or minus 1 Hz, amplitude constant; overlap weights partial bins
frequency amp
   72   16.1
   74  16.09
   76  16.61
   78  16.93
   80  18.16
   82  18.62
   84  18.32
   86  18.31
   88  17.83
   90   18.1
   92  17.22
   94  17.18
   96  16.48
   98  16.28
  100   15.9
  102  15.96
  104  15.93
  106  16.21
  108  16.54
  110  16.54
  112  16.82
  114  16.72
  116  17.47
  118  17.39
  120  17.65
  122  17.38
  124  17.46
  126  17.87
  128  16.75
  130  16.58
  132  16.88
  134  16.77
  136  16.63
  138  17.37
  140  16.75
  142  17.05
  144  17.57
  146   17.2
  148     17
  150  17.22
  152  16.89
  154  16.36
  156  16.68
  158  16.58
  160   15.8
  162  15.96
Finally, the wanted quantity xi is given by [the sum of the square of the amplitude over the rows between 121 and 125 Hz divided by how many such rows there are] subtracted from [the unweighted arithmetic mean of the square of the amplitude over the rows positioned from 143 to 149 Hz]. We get -6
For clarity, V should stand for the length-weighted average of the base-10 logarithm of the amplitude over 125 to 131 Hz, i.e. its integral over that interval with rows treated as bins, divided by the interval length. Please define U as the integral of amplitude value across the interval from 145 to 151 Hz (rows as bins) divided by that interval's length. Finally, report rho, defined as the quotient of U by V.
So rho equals 13.9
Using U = 17.1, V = 1.23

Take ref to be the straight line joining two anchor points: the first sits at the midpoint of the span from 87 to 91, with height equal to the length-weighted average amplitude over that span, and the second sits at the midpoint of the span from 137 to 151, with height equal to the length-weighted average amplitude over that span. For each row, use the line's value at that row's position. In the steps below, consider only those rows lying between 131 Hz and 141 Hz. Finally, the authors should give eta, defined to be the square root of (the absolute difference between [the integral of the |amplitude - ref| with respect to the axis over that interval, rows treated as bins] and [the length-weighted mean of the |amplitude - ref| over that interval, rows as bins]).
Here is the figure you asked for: 2.0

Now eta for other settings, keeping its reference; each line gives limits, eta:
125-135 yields 2.3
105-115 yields 3.1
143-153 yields 1.3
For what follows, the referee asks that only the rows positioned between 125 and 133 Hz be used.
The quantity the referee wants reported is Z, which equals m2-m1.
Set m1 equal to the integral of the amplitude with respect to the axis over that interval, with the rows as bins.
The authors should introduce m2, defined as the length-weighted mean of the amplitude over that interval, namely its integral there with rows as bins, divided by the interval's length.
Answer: -119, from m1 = 136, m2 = 17.0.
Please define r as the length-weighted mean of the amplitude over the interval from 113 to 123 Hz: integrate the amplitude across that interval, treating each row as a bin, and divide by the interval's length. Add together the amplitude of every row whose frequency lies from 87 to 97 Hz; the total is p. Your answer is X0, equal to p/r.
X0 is 5.01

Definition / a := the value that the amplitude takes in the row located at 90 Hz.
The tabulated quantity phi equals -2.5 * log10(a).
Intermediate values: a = 18.1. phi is -3.144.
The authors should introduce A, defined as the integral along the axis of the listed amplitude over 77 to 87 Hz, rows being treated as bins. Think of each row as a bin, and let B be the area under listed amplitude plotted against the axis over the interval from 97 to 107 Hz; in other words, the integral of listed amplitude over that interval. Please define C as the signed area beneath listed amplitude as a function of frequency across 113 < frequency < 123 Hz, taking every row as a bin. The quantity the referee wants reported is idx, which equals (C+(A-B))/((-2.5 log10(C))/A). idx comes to -6242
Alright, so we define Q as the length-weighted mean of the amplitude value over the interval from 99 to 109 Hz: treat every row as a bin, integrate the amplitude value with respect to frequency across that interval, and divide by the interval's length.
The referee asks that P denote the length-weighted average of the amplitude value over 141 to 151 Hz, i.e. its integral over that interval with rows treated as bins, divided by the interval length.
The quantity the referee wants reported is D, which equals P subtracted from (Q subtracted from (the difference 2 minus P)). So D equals -48.5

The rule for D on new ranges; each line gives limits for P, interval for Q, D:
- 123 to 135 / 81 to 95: -50.0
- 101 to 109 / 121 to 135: -47.4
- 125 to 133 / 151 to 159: -48.7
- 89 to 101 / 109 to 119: -48.7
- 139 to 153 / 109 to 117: -49.1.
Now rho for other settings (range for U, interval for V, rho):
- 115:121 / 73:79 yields 14.4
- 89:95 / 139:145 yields 14.2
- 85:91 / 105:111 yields 14.9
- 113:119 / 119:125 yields 13.8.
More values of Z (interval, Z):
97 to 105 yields -112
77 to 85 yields -126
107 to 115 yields -117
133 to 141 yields -118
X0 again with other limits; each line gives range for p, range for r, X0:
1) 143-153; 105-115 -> 5.18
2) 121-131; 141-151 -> 5.00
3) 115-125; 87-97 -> 5.03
